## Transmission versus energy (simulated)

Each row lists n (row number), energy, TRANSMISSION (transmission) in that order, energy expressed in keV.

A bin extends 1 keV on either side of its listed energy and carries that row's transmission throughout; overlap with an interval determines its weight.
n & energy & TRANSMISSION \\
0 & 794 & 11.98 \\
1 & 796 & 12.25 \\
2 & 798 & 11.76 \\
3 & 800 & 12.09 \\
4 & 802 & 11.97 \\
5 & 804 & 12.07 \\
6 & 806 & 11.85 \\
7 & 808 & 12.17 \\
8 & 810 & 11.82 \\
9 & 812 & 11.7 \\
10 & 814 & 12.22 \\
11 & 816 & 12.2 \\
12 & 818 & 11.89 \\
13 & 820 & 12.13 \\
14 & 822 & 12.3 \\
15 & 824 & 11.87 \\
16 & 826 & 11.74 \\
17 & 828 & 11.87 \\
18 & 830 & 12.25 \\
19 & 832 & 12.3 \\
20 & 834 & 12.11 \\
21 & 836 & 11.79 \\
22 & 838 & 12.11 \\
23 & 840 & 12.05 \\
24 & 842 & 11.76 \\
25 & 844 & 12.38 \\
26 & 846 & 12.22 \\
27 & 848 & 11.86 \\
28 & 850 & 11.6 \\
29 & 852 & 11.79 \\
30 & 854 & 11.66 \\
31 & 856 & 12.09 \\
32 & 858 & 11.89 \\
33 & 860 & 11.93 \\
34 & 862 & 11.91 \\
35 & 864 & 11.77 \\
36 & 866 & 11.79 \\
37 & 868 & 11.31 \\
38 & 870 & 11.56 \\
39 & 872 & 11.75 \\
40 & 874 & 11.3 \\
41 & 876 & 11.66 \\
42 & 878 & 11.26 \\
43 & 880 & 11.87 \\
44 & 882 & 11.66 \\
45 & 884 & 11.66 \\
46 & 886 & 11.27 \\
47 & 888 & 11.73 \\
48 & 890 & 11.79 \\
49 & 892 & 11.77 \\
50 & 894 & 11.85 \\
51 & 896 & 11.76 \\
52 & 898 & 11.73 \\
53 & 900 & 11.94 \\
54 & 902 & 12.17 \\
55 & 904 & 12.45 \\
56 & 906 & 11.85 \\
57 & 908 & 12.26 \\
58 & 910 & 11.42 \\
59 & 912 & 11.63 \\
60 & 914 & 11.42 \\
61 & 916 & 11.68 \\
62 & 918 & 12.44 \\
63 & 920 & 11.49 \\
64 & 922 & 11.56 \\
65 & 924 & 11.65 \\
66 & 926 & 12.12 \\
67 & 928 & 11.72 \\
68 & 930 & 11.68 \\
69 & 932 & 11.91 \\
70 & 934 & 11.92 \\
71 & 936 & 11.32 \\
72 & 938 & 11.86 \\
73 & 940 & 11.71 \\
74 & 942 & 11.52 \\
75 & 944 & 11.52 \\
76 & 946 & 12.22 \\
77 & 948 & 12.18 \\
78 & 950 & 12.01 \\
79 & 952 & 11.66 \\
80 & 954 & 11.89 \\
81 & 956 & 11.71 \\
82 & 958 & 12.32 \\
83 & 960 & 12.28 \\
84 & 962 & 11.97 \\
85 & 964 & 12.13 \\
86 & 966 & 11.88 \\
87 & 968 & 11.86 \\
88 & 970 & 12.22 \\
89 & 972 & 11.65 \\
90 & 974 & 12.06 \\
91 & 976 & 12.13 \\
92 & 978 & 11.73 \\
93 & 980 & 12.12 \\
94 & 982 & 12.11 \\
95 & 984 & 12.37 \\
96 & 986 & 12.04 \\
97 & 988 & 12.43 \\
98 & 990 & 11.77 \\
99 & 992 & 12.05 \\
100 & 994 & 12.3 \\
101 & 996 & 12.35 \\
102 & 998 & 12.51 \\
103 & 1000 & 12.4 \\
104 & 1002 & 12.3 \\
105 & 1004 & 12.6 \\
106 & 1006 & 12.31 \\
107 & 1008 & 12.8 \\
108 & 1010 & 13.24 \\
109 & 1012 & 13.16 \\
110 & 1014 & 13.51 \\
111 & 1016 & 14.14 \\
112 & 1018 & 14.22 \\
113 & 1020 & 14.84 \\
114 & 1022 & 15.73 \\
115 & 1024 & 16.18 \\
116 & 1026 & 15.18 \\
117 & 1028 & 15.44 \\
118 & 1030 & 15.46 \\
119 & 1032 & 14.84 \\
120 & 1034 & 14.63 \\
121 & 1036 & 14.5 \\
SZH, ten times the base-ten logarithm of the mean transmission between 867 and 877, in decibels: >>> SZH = 10.6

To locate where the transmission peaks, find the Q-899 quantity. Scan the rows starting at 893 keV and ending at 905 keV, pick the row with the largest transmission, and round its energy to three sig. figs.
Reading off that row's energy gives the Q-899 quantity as 904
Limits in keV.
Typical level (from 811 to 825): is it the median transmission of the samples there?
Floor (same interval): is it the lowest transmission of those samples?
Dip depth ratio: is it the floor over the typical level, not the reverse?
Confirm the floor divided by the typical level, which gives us 0.965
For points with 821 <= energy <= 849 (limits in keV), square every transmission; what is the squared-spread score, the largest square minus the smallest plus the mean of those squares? 161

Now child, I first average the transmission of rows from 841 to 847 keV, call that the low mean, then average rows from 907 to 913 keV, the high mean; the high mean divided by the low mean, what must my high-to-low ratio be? 0.97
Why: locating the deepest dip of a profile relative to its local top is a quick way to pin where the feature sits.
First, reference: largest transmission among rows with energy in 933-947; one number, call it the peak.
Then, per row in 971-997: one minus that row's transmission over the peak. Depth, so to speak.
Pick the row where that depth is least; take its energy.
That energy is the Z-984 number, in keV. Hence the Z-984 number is 988 keV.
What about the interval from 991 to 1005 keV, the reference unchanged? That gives 1004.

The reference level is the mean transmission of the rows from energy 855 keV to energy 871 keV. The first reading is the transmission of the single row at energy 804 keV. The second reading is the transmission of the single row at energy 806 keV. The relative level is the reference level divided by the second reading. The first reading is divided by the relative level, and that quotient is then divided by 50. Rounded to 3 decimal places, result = 0.243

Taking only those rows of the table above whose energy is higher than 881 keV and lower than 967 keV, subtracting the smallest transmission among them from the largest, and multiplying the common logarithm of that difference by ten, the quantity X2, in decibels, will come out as 0.7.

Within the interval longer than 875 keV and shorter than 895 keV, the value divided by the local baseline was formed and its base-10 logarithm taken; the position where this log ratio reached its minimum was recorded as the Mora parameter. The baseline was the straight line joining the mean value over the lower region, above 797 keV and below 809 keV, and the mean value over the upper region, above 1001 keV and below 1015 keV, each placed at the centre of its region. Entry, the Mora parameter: 886 keV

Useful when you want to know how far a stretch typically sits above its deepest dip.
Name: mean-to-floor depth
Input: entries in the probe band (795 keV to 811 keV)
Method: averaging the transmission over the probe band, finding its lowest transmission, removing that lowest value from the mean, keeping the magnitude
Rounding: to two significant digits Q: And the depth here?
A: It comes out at 0.24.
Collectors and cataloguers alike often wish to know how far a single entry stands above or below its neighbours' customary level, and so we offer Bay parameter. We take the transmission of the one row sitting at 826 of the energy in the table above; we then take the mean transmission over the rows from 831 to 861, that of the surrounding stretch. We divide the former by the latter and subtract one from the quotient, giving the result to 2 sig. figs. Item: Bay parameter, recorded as -0.019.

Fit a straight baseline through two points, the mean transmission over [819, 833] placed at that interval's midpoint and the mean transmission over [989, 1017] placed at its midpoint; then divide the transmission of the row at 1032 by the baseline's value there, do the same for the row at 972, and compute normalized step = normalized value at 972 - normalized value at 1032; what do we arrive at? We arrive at -0.23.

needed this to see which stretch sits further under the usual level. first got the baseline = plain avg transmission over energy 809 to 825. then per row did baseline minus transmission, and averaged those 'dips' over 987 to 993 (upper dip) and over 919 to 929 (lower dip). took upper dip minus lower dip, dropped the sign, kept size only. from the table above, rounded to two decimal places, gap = 0.38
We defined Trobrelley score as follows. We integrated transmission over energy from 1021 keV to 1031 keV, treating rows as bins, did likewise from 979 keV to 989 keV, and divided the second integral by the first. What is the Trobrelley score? 0.783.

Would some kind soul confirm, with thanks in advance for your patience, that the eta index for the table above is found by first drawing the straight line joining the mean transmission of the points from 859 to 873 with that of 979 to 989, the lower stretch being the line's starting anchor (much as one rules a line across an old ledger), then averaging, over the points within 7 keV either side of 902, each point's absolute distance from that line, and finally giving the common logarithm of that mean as -0.65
